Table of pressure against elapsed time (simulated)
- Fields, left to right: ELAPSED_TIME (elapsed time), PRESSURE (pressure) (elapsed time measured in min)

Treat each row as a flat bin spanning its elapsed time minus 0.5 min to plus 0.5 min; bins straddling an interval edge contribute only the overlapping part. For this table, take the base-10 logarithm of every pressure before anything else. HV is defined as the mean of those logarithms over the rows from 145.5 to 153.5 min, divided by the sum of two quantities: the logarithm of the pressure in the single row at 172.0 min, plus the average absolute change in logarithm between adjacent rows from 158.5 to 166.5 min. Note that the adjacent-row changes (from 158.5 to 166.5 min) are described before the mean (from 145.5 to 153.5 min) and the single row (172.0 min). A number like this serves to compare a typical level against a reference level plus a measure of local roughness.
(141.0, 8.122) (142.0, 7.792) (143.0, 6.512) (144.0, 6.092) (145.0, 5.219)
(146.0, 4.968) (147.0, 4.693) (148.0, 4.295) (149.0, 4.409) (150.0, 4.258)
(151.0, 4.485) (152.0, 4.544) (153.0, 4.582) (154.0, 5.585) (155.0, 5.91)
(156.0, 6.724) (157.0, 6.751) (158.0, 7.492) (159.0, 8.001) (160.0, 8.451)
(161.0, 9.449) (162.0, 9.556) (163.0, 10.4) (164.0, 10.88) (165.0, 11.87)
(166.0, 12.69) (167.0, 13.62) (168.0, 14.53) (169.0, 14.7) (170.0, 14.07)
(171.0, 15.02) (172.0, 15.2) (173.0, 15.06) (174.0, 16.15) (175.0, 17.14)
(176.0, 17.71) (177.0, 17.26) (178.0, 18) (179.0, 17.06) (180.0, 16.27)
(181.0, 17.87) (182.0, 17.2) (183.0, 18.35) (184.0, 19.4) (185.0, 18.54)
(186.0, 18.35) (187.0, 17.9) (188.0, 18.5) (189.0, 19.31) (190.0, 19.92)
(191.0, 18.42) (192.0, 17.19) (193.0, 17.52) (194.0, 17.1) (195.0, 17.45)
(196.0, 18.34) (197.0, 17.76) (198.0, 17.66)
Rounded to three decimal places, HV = 0.542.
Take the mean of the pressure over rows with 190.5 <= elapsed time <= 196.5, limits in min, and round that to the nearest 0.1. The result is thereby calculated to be 17.7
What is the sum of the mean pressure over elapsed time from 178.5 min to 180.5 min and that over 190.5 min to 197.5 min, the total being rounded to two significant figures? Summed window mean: 34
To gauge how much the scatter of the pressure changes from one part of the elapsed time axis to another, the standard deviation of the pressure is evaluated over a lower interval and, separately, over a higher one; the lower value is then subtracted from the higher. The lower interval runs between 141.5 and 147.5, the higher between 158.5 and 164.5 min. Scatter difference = -0.06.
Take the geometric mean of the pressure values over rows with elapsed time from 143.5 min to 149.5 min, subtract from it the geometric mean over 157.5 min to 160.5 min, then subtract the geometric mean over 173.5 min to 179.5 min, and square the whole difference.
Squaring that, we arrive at 411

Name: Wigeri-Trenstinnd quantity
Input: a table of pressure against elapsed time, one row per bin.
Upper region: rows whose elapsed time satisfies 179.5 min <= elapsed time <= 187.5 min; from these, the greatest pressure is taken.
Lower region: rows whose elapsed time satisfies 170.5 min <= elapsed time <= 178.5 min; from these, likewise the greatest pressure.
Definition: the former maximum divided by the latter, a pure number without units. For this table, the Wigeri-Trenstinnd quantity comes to 1.1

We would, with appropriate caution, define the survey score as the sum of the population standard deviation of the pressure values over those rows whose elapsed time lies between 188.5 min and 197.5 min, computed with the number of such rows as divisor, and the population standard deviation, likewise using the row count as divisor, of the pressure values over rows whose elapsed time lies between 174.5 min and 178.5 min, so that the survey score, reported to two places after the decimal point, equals 1.27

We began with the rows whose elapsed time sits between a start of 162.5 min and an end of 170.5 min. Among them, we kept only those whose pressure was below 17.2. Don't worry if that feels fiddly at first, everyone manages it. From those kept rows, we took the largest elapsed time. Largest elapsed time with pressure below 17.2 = 170.0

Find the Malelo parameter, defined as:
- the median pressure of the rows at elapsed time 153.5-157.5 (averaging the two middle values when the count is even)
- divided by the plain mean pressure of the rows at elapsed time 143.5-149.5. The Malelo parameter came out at 1.3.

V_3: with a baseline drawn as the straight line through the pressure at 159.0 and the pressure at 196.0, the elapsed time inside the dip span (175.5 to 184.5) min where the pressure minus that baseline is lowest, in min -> 180.0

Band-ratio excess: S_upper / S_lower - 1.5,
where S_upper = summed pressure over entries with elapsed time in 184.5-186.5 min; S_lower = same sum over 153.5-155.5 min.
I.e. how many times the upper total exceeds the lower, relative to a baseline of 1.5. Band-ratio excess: 1.7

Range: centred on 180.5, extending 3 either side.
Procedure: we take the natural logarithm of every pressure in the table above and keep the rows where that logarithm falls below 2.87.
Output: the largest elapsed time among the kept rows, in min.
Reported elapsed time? 182.0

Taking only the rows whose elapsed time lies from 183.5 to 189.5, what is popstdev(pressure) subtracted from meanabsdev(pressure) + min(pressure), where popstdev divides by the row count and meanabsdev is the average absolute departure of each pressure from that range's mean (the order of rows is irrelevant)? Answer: 17.8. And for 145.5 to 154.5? 4.2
